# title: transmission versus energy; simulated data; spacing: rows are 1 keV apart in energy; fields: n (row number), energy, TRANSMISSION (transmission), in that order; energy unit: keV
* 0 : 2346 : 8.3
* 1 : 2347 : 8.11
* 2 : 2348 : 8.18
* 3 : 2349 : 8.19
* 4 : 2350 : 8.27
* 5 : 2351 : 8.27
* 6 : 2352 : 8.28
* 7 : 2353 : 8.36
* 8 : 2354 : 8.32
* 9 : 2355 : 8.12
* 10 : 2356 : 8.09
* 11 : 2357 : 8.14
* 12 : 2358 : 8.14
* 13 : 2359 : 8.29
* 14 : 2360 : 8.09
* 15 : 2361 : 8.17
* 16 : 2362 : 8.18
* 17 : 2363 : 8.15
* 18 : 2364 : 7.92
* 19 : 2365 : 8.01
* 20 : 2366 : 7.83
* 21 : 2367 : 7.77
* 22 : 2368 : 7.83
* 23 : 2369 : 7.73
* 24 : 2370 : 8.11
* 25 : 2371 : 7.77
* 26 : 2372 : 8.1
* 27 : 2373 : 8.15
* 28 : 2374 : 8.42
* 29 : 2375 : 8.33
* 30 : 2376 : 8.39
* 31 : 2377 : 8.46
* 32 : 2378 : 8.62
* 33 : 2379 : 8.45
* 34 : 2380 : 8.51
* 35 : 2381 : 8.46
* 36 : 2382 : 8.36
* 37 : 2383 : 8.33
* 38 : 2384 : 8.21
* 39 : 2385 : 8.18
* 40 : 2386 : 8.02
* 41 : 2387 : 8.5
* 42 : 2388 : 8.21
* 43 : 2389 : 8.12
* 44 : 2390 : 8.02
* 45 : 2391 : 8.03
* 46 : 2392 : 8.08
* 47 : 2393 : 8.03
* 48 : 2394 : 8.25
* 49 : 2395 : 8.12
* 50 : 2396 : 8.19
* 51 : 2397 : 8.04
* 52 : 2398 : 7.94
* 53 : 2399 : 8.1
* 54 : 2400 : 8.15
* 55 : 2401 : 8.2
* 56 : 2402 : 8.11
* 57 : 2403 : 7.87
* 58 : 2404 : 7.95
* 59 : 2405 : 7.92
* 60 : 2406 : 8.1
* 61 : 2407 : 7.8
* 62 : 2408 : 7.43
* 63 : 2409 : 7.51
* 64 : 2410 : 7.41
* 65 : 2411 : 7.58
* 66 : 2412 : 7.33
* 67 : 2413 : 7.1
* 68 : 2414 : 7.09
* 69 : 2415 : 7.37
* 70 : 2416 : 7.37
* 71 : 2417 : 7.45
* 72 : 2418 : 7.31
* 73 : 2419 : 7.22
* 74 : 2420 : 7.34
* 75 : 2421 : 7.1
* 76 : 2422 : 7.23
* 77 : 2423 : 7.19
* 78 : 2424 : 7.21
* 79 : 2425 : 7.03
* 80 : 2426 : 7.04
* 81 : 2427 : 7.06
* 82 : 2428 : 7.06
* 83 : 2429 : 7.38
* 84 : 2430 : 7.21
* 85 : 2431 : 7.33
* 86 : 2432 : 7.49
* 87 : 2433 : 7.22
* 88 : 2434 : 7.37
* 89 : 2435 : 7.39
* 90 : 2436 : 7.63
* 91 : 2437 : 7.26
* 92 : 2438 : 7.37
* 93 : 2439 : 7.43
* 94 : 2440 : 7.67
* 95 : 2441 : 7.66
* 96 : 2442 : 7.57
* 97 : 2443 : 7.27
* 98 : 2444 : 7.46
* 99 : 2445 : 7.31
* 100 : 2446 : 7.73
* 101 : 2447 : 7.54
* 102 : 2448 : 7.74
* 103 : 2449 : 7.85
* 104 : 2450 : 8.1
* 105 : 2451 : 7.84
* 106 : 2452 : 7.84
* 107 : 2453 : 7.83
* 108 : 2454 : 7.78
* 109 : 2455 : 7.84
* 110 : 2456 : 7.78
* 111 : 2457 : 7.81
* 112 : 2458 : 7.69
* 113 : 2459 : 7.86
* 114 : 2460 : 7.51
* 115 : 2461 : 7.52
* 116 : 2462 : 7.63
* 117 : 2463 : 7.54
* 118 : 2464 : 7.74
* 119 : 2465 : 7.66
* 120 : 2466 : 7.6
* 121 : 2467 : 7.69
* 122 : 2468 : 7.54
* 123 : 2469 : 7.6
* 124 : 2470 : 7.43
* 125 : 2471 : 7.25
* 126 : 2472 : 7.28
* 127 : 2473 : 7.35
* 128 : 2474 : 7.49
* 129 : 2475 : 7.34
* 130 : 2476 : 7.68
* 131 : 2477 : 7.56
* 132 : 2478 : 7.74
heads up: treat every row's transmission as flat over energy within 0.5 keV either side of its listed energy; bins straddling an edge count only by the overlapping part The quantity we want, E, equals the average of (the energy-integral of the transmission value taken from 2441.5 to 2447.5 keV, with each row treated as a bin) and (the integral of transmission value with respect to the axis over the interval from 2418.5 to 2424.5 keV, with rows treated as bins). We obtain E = 44.1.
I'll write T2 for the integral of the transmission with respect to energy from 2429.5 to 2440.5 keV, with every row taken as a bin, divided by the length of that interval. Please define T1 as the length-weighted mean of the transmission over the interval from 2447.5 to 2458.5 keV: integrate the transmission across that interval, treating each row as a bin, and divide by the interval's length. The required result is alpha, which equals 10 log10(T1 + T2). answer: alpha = 11.8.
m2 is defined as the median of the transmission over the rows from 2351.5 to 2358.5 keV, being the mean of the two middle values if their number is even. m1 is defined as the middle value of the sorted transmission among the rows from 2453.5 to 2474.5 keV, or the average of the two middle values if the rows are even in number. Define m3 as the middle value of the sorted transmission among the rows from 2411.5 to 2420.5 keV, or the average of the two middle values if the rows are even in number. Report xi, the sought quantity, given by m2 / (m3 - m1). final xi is -30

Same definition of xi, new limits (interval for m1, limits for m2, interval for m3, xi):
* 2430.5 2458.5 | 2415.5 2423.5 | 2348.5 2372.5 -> 15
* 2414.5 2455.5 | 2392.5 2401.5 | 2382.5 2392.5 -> 10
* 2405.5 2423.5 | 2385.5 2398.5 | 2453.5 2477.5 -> 33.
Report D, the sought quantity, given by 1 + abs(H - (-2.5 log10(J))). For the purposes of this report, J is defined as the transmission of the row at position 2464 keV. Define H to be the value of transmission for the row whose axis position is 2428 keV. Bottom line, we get 10.3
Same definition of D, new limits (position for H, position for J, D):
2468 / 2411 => 10.7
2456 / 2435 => 11.0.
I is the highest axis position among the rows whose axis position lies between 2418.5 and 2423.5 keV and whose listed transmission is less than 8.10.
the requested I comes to 2423 keV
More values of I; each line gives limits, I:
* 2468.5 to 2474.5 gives 2474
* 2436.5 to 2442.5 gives 2442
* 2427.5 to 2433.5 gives 2433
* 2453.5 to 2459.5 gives 2459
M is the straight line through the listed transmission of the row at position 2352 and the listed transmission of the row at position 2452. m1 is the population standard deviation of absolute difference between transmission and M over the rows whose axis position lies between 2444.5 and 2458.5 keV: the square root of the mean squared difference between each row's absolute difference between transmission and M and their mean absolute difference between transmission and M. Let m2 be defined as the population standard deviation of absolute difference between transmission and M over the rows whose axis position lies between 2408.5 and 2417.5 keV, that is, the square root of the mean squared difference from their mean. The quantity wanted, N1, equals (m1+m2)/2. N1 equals 0.16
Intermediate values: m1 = 0.156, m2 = 0.155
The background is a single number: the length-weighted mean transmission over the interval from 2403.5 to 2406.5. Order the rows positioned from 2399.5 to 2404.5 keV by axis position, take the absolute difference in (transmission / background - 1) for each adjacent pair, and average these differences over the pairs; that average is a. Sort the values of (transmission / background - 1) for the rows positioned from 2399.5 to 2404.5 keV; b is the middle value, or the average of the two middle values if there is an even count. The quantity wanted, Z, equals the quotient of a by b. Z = 1.0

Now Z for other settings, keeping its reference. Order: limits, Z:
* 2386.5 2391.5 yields 0.9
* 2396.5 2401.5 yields 0.8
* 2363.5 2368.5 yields -0.6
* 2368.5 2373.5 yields 2.5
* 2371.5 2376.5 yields 0.3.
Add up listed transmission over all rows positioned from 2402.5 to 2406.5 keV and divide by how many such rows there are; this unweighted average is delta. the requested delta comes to 8.0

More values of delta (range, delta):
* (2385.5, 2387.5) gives 8.3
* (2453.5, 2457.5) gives 7.8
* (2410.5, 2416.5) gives 7.3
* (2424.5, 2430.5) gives 7.1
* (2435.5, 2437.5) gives 7.4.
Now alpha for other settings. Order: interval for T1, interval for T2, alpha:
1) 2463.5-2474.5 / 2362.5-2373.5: 11.9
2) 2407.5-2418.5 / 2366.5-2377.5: 11.9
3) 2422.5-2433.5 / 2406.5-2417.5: 11.6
